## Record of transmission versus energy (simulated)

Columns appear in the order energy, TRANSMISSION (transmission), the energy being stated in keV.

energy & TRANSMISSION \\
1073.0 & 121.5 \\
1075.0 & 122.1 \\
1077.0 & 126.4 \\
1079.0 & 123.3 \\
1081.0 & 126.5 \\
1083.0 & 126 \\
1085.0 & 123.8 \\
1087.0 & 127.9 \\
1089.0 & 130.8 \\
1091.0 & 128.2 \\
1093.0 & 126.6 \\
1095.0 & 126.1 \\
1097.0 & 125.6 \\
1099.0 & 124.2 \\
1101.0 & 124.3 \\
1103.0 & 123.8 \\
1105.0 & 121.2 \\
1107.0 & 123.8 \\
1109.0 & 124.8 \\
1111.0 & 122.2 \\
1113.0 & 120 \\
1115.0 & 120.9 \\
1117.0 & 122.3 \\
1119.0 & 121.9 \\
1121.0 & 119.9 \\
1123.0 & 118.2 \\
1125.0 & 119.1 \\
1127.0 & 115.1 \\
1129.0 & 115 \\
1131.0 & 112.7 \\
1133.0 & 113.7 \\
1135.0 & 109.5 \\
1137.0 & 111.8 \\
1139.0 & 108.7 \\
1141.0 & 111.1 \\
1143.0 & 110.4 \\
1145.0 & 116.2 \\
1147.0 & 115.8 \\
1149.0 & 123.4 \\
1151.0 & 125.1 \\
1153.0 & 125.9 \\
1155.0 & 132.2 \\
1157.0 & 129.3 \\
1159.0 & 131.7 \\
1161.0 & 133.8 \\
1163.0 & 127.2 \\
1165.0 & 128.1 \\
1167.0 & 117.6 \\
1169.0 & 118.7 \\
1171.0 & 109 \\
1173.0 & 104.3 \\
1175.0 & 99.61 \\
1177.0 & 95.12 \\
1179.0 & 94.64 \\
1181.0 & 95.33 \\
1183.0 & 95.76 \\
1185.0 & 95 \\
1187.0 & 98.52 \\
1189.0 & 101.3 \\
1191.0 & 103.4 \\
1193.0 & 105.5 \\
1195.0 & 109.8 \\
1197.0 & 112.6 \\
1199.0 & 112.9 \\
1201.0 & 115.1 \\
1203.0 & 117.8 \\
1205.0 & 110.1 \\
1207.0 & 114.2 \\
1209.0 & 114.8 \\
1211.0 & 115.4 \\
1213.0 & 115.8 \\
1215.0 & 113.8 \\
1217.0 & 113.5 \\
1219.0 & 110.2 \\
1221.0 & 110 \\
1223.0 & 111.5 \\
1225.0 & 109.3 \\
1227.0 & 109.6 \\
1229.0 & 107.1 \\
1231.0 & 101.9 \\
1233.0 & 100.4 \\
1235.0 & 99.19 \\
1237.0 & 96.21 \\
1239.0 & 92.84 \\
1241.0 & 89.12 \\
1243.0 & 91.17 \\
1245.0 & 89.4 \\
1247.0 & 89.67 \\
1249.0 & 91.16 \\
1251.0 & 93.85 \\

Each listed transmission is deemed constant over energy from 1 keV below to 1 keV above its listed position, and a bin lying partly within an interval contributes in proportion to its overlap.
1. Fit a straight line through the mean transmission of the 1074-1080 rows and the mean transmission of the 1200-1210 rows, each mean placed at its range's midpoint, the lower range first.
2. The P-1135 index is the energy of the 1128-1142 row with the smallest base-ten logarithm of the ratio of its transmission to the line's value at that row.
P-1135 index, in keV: 1139.0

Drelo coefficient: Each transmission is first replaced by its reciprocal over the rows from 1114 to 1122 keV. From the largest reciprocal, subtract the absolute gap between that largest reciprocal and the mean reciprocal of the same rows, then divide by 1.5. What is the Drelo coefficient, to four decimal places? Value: 0.0055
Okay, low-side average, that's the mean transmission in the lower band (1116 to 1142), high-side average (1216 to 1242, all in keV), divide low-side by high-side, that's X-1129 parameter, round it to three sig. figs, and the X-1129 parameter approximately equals 1.11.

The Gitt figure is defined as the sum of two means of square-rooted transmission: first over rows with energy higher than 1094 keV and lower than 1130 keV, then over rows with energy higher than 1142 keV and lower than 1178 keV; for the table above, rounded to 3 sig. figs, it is 21.9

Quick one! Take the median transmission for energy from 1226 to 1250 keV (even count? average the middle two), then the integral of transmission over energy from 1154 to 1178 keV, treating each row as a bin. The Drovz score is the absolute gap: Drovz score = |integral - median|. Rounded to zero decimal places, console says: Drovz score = 2759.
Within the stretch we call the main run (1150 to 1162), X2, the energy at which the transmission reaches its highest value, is 1161.0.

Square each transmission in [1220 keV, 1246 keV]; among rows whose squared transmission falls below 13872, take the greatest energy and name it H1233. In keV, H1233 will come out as 1245.0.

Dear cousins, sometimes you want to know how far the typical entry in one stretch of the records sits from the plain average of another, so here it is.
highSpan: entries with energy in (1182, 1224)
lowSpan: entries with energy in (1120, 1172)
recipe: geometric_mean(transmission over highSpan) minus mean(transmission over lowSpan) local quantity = -10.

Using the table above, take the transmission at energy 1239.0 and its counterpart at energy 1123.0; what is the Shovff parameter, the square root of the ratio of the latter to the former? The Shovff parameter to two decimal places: 1.13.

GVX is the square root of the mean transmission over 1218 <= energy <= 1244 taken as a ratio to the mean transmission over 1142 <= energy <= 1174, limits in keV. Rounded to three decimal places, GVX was 0.916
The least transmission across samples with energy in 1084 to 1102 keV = 123.8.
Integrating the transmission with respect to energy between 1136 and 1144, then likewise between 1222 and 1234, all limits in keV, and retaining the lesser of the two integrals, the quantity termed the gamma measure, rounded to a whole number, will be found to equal 884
